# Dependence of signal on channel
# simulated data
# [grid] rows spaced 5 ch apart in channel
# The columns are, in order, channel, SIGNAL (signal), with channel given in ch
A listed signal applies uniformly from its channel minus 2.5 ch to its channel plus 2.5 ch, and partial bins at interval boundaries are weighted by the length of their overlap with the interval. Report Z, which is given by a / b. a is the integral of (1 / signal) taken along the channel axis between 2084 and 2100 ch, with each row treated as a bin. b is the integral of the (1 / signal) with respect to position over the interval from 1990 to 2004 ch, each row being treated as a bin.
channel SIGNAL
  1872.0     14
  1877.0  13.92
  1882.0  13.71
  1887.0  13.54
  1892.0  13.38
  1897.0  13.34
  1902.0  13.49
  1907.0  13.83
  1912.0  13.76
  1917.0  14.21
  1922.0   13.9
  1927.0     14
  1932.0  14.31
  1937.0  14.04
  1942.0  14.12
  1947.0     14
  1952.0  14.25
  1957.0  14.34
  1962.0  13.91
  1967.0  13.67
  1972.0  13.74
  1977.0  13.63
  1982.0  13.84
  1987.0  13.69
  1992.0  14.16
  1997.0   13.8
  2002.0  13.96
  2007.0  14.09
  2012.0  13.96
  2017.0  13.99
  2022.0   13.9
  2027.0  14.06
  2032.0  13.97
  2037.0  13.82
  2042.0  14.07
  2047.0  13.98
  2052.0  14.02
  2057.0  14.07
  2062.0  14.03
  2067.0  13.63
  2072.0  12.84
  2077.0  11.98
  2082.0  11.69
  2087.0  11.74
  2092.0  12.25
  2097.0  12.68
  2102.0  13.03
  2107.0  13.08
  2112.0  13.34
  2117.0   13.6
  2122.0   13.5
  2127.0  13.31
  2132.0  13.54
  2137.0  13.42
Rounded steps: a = 1.31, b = 1.0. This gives 1.31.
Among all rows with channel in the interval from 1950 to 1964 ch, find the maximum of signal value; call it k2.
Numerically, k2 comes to 14.34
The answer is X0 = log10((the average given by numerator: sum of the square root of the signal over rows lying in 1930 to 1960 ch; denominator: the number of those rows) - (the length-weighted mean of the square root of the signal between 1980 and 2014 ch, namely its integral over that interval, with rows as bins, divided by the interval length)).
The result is -1.48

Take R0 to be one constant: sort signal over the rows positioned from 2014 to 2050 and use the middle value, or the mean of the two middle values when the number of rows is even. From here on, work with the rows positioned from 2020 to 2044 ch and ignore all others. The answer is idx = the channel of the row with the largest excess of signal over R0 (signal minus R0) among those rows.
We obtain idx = 2042.0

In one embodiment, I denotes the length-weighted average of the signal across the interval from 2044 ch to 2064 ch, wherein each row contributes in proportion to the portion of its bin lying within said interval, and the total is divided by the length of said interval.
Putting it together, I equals 14.0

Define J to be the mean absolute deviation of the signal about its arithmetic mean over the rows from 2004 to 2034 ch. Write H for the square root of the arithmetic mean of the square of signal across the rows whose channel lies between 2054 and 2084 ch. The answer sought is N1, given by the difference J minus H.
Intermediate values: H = 13.1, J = 0.053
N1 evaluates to -13.0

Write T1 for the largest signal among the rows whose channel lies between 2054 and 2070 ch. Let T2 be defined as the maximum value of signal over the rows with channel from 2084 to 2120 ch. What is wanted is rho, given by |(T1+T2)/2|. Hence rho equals 13.8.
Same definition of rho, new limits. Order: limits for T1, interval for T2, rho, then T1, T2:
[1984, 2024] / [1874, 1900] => 14.0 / 14.16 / 13.92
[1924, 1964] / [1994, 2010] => 14.2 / 14.34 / 14.09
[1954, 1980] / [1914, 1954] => 14.3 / 14.34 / 14.31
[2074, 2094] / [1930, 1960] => 13.3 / 12.25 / 14.34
